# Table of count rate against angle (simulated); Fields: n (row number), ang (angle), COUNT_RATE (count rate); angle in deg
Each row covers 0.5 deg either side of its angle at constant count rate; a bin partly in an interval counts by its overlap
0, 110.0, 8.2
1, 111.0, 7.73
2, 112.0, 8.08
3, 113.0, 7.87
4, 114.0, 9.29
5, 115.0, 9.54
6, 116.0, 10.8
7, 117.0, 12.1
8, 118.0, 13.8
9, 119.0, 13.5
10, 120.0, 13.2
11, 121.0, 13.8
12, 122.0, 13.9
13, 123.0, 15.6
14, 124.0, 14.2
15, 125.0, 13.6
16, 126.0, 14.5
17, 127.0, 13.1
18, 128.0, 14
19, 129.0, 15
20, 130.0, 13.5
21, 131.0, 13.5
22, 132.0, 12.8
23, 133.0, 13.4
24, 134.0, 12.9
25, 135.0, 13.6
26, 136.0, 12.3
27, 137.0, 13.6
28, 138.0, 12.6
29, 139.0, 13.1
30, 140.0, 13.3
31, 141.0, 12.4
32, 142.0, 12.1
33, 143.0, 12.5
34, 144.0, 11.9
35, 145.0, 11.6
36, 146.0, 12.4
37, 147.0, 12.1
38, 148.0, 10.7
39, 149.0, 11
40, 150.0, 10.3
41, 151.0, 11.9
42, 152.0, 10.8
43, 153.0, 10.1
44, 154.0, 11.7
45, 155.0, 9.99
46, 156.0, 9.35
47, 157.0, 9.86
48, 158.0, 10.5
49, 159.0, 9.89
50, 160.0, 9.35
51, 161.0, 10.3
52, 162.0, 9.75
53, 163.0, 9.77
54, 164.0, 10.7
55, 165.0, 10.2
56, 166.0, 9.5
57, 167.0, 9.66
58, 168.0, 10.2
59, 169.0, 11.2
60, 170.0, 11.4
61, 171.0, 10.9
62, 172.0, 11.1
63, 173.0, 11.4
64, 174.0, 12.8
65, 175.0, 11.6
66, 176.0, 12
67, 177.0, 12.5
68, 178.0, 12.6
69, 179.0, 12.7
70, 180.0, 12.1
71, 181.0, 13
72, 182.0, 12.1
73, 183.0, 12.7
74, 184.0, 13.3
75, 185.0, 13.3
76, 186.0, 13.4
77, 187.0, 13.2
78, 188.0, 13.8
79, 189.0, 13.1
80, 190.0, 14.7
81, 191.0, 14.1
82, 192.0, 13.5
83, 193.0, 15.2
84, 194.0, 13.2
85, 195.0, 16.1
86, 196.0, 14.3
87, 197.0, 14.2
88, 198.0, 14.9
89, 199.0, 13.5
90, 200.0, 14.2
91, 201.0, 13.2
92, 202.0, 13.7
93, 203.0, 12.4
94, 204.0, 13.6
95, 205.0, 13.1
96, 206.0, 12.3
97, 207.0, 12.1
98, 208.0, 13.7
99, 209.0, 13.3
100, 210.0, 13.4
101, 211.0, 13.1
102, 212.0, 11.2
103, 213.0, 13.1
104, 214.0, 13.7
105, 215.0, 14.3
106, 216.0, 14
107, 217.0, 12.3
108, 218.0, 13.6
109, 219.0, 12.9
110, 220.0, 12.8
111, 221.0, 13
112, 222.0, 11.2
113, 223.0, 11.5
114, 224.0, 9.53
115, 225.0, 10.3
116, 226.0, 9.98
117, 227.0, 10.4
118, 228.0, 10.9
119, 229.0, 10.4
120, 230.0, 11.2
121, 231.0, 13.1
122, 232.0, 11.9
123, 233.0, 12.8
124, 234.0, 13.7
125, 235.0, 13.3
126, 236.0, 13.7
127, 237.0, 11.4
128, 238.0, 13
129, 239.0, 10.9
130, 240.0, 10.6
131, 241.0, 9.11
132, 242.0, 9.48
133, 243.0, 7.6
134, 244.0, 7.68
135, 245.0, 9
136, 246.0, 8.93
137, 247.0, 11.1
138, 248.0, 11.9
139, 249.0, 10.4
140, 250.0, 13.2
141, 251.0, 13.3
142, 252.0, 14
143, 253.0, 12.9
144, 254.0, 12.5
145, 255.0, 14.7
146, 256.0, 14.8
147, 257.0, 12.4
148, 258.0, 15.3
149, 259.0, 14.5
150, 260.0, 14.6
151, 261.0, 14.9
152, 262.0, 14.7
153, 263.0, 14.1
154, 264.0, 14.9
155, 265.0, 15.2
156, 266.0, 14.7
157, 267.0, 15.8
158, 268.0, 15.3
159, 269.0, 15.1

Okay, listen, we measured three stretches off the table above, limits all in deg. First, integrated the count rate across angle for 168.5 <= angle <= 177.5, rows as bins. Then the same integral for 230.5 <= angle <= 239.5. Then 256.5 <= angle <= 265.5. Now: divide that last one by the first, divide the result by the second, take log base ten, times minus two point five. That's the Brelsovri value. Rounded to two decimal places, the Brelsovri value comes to 4.90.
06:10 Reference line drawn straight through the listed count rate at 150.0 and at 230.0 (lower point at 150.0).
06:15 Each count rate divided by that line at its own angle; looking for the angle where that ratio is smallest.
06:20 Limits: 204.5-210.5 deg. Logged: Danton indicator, 207.0 deg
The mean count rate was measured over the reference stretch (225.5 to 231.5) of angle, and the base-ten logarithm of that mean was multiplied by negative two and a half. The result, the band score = -2.60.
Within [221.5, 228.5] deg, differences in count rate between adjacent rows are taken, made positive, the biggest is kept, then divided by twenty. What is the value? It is 0.10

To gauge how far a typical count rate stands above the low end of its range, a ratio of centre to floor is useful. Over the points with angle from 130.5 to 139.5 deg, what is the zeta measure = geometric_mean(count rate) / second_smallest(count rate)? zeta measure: 1.038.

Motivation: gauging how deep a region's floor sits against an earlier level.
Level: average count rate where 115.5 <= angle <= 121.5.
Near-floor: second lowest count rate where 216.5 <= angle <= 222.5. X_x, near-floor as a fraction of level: 1.0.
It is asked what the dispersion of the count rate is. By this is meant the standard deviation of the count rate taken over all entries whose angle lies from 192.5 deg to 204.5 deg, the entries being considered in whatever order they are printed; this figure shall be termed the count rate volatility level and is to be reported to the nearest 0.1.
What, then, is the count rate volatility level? 1.0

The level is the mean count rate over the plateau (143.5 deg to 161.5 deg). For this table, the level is 10.8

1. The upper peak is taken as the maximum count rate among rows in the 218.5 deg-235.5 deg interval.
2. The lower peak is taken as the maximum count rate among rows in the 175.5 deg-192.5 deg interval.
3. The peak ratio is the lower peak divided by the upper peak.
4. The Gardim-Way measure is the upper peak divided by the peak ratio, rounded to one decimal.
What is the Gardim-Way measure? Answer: 12.8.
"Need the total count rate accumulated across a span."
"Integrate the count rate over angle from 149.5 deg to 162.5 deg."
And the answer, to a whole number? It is 134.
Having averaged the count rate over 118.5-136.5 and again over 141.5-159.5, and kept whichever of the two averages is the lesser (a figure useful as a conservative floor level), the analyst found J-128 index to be 11.0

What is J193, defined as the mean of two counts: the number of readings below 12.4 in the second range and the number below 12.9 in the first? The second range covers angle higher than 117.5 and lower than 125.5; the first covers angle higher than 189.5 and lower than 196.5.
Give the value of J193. 0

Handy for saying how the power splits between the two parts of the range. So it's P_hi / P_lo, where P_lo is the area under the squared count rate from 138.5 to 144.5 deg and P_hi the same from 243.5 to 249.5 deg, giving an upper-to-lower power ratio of 0.63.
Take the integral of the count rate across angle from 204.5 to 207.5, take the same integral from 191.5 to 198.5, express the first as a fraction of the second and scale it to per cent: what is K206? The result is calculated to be 37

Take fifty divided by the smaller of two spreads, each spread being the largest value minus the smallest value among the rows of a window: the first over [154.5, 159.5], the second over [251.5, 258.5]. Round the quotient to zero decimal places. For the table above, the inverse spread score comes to 43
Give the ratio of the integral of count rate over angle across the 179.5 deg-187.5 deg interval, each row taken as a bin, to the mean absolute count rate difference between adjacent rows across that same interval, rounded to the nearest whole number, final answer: 219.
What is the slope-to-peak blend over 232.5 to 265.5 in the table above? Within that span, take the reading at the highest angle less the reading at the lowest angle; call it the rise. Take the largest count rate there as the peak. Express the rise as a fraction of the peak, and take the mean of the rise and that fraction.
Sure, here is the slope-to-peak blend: 1.3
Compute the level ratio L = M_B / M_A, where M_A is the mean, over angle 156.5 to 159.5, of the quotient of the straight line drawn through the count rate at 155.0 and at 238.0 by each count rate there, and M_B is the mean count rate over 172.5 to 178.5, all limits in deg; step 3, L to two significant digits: 12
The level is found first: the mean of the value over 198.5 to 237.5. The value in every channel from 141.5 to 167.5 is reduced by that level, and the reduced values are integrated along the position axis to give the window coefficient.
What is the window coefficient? -47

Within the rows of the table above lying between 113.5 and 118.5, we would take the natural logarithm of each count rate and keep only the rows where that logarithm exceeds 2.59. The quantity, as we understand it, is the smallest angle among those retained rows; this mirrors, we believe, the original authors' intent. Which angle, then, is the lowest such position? 118.0 deg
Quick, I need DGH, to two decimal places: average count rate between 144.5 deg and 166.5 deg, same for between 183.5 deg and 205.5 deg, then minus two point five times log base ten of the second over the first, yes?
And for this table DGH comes -0.29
